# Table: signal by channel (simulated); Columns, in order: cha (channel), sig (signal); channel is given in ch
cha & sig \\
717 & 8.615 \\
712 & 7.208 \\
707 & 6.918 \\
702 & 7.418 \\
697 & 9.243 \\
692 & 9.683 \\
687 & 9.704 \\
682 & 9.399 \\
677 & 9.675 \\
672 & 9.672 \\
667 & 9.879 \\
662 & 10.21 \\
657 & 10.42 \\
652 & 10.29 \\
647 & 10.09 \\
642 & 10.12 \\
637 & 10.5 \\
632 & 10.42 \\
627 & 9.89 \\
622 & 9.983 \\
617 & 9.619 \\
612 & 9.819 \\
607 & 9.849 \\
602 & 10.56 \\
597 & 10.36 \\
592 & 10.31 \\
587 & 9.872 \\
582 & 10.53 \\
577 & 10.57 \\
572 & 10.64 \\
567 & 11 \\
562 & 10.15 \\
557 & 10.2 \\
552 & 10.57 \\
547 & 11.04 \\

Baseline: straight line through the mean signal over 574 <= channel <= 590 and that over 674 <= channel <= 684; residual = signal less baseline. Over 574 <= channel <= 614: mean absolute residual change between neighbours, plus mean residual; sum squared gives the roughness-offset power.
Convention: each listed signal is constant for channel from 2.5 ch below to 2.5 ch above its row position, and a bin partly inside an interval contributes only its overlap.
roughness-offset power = 0.10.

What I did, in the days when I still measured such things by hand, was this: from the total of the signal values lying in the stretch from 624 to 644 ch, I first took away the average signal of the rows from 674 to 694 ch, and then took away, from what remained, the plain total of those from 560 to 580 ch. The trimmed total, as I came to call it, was -11.0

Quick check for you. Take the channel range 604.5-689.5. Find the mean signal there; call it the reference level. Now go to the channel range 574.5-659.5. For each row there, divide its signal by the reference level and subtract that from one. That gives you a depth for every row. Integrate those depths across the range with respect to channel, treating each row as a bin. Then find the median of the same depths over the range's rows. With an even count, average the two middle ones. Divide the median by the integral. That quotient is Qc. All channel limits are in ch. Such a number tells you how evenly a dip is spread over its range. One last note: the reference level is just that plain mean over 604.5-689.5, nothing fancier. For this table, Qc 0.017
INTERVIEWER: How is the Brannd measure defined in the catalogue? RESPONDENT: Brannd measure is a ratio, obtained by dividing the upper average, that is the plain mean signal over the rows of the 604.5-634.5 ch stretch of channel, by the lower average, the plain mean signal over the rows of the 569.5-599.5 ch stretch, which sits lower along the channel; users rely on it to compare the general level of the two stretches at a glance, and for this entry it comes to 0.96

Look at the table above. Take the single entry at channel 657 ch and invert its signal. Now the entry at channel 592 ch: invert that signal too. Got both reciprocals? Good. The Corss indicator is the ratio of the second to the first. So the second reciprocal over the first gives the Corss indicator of 1.01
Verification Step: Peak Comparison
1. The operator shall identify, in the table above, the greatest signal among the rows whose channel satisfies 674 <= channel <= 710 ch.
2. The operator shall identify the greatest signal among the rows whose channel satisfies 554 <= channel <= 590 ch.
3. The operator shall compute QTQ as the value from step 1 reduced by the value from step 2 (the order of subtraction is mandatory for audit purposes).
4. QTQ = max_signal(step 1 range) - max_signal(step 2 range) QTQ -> -1.3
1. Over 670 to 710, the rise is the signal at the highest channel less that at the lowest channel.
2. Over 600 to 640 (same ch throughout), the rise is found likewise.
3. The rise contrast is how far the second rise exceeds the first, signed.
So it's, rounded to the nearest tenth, 2.7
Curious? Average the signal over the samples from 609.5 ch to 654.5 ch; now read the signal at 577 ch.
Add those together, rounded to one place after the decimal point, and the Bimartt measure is 20.7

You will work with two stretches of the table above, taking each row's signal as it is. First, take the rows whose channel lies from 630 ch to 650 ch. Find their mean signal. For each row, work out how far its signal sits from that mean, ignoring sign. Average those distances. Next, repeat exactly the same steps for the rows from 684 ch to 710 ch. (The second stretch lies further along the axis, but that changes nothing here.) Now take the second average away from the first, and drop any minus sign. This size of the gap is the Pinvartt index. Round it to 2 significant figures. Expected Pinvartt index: 0.96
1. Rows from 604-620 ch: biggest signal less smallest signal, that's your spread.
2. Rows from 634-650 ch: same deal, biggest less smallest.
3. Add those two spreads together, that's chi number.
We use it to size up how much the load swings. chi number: 0.64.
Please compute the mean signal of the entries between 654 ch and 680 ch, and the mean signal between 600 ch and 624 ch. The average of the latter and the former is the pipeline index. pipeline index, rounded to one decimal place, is 10.0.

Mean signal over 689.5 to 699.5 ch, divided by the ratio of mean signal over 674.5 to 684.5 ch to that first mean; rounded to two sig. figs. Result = 9.4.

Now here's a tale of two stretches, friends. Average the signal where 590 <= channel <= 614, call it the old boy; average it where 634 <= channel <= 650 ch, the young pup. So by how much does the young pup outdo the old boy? 0.06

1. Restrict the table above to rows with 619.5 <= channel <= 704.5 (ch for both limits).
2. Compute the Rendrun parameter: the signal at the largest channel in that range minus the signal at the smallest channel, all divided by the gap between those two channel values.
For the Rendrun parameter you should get -0.032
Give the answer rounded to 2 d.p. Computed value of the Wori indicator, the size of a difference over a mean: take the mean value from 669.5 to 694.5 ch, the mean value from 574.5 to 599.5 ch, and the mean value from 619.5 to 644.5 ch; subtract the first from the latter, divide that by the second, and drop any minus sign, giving 0.05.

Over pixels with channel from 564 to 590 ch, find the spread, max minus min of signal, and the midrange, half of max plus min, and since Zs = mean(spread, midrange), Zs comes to 5.78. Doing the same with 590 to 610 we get 5.46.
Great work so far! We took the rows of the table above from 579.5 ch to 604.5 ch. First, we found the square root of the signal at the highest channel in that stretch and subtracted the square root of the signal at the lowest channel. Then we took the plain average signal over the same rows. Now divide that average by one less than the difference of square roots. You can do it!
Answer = -10.4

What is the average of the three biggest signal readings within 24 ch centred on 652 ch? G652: 10.3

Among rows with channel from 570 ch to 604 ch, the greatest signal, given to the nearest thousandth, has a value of 10.640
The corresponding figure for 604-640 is 10.500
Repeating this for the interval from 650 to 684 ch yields 10.420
